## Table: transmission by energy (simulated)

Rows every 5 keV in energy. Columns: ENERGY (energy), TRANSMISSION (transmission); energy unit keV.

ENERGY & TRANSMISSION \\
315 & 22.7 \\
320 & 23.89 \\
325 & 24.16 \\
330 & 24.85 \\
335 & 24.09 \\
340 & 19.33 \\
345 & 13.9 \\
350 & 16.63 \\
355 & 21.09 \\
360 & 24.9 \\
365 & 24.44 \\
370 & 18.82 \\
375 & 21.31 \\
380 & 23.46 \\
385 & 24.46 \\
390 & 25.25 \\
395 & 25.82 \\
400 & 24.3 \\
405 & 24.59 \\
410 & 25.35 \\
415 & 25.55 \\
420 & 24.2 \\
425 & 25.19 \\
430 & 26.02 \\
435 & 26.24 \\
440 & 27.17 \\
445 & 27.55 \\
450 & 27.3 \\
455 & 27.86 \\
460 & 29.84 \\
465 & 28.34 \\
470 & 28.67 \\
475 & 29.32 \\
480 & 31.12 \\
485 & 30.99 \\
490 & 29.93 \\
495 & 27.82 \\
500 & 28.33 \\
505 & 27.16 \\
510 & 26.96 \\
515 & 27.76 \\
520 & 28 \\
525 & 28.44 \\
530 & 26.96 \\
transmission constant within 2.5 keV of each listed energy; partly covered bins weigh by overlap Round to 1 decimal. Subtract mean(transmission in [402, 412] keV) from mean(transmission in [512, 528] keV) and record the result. 3.1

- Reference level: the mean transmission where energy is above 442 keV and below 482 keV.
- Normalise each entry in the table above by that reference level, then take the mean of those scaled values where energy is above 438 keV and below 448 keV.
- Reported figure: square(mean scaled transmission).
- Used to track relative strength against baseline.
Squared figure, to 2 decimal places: 0.91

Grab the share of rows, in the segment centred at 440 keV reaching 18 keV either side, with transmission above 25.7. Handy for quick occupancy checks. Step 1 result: 0.9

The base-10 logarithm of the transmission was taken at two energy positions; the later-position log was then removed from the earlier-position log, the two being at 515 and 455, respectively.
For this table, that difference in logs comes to 0.002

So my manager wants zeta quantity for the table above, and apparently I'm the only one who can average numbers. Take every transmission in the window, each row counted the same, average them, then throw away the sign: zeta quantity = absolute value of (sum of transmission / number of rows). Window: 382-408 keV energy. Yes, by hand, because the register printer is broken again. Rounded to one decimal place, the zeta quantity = 24.9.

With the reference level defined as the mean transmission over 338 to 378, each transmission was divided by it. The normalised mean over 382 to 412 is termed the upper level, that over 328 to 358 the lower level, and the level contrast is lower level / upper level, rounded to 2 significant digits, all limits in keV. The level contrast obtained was 0.80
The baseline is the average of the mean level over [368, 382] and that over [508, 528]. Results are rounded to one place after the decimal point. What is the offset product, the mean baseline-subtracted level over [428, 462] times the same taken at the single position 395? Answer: 3.9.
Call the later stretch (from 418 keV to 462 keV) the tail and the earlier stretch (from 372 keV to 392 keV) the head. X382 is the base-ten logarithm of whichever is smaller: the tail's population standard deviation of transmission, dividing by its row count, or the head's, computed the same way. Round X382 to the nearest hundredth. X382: 0.17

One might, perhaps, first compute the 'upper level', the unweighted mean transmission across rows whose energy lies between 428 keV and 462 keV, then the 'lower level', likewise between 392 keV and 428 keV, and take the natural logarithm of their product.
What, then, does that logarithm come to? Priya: 6.53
